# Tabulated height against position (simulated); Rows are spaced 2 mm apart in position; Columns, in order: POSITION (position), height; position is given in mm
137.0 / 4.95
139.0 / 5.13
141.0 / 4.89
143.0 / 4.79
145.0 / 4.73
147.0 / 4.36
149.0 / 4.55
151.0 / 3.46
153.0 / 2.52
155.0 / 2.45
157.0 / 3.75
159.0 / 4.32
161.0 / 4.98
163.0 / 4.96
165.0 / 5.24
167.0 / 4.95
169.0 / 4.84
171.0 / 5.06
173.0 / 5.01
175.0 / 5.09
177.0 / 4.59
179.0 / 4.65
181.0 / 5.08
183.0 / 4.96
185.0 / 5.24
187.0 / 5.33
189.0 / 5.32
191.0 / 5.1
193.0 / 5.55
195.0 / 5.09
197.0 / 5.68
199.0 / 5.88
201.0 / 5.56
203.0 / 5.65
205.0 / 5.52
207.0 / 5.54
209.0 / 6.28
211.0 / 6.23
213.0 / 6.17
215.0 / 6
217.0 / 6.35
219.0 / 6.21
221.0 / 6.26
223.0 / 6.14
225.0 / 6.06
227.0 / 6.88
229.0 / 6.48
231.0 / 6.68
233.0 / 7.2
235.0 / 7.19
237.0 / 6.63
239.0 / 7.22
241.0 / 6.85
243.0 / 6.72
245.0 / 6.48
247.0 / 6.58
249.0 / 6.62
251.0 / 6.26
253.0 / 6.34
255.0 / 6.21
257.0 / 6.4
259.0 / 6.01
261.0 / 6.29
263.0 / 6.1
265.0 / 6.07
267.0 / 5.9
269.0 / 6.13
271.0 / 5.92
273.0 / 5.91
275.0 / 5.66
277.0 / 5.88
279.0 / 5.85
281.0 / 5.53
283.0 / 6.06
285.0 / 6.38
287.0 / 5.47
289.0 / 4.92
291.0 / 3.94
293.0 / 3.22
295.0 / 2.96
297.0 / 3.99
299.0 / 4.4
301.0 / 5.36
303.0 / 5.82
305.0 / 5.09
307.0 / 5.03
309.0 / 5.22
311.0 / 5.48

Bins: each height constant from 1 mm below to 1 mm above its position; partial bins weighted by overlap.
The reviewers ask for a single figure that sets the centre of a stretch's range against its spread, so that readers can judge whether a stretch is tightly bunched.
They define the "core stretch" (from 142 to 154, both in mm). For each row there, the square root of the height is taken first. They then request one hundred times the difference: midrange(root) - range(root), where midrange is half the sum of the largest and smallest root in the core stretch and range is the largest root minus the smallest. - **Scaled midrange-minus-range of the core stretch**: 129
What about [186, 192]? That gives 223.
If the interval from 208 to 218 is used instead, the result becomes 241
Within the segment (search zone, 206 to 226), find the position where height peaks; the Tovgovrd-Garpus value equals 217.0 mm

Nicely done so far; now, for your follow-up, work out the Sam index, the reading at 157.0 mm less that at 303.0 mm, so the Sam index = -2.1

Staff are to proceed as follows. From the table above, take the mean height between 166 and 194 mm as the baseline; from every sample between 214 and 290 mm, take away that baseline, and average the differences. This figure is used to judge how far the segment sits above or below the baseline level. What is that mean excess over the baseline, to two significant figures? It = 1.2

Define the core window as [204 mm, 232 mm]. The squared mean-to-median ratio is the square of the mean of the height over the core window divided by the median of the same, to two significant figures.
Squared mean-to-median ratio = 0.99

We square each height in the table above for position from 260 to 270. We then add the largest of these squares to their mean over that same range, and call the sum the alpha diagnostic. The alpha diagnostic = 77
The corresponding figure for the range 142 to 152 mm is 42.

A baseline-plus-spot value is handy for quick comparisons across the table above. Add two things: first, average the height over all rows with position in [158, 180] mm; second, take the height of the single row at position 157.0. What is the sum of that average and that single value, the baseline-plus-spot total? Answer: 8.6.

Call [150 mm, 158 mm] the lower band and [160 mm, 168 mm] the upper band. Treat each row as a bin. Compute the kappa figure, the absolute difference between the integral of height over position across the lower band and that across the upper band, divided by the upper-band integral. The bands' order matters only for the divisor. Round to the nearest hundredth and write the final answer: 0.39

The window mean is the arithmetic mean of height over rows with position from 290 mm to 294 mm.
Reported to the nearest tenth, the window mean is 3.6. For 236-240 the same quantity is 6.9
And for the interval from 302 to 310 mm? 5.3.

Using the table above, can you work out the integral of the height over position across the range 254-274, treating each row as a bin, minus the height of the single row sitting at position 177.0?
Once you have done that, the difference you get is 117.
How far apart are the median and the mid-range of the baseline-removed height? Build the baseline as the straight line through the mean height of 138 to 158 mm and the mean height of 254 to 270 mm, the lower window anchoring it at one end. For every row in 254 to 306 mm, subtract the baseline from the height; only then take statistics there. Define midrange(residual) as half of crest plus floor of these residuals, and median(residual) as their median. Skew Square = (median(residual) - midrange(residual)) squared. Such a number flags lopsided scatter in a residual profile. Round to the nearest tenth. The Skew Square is 1.3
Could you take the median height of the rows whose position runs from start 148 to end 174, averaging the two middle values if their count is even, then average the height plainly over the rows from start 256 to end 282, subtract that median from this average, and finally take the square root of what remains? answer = 1.06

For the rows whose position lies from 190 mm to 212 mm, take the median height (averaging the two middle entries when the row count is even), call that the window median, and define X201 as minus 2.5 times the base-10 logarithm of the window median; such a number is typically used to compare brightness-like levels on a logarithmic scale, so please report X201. -1.9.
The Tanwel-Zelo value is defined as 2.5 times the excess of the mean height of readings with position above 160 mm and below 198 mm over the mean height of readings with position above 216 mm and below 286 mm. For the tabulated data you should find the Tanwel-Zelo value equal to -3.1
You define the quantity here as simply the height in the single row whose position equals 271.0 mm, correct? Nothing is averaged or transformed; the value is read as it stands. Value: 5.92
